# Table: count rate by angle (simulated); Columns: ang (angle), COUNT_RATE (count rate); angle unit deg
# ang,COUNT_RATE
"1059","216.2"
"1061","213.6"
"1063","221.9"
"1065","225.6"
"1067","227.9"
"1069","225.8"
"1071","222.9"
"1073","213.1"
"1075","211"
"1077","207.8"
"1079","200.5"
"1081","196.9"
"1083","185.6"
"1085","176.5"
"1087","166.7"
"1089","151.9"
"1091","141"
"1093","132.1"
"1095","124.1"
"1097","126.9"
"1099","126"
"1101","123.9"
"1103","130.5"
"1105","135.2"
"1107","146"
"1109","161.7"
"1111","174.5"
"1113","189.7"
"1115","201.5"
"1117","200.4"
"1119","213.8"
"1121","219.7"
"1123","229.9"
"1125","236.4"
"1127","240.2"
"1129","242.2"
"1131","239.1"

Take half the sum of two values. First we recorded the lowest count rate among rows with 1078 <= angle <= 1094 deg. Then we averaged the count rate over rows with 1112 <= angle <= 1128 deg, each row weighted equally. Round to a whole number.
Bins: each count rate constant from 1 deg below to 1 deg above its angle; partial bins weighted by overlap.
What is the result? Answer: 174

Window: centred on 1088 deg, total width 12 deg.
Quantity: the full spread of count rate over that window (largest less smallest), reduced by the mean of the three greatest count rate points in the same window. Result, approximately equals -123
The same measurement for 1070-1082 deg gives -190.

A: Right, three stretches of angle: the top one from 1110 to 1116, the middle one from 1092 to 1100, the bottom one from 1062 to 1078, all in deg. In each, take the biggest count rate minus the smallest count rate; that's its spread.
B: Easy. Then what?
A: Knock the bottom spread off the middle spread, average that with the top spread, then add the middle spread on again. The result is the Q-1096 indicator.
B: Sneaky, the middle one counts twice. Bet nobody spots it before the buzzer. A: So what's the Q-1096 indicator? 15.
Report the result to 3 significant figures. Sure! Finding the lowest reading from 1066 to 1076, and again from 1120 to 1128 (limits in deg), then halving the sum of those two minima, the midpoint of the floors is 215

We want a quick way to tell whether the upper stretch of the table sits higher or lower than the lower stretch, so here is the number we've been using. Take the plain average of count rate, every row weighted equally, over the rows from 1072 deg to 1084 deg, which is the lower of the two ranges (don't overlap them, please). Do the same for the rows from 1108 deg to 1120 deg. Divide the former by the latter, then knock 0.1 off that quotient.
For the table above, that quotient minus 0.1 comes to 0.96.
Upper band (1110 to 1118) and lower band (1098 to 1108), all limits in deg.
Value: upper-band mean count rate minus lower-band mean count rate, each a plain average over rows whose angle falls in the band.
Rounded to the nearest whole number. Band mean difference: 59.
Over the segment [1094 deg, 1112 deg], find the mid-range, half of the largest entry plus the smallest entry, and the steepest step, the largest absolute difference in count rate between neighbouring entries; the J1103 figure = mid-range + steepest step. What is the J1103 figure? 165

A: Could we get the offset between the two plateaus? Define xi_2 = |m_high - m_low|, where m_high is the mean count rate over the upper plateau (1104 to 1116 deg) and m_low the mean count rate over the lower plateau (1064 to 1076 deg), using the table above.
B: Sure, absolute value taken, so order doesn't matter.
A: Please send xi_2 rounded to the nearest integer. 53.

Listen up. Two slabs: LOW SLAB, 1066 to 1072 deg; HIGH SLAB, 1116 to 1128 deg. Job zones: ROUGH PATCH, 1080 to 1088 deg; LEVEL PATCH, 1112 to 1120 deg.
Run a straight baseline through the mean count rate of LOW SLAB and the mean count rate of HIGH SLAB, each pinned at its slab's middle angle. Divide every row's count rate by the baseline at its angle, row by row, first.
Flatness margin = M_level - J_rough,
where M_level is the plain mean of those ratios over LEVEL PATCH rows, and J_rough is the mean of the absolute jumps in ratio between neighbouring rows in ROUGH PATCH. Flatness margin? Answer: 0.86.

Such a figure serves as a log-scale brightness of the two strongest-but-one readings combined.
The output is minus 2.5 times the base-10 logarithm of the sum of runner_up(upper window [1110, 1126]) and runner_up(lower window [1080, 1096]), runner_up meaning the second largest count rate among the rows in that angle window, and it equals -6.55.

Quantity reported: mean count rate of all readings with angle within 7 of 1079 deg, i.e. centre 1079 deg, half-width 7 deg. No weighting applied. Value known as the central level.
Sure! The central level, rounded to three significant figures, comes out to 199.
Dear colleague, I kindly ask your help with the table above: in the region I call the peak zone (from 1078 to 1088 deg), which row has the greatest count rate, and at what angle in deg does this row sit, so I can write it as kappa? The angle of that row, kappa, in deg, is 1079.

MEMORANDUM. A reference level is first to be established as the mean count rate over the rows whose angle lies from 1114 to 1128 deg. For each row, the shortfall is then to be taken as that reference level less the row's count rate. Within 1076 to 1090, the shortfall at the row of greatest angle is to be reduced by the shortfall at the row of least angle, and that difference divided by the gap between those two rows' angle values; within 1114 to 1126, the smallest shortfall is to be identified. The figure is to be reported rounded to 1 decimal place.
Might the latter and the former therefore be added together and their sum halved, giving -5.7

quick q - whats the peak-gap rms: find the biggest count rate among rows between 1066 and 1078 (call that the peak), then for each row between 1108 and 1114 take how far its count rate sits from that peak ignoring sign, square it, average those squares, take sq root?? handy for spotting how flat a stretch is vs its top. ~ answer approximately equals 54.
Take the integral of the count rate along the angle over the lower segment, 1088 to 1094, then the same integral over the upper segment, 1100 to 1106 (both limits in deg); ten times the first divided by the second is 11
